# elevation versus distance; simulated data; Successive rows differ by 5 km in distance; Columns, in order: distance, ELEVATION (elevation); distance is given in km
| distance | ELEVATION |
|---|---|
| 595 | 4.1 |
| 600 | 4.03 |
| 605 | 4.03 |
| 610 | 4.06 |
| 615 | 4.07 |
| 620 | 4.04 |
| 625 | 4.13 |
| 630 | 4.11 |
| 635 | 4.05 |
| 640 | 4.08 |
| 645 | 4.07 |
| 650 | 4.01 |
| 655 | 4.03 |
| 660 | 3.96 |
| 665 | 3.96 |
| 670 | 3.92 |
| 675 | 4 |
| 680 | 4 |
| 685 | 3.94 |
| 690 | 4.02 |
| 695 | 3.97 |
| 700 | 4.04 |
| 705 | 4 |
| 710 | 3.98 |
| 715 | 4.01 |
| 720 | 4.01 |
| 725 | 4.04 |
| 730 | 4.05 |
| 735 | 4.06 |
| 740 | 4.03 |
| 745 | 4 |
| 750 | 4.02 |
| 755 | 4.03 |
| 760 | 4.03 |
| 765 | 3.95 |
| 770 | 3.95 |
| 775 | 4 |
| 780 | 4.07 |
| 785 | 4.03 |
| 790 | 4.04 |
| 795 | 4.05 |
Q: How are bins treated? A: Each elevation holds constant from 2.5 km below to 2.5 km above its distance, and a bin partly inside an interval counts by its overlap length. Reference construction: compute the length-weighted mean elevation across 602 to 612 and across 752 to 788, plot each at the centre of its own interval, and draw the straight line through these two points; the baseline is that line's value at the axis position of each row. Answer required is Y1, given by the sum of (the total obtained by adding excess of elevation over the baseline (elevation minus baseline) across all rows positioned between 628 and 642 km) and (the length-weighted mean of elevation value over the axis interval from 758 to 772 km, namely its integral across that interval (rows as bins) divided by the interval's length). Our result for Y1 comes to 4.10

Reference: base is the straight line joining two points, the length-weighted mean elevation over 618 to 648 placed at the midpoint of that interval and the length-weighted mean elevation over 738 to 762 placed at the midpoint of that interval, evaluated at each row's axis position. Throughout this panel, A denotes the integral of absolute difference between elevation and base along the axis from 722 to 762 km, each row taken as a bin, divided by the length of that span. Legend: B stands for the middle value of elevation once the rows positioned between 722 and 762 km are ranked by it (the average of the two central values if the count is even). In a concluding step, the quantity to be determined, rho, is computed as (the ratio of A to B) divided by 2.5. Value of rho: 0.0014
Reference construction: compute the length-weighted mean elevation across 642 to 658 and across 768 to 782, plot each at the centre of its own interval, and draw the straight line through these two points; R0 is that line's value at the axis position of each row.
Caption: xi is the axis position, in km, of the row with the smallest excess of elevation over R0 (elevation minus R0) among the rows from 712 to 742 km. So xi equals 715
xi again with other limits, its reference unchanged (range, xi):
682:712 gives 685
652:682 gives 670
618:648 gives 620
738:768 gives 765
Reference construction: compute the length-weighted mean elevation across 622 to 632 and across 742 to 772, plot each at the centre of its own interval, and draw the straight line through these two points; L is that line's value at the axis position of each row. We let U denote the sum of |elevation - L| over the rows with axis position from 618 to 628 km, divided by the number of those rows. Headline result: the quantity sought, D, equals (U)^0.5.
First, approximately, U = 0.047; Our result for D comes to 0.22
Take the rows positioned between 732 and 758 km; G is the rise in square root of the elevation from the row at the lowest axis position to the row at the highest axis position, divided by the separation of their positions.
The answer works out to -0.0004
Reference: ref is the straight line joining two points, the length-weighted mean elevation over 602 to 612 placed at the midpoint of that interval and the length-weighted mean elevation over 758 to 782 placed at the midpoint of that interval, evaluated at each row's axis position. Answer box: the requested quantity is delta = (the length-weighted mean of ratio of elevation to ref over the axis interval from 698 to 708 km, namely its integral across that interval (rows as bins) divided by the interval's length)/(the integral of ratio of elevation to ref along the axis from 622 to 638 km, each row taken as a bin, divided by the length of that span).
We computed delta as 0.986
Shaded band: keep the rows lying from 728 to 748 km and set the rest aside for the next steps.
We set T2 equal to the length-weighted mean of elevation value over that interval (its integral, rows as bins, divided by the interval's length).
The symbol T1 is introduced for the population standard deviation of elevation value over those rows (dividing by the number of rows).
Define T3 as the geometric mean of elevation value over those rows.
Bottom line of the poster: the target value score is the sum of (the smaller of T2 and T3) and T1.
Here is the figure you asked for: 4.06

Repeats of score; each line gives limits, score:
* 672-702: 4.03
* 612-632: 4.12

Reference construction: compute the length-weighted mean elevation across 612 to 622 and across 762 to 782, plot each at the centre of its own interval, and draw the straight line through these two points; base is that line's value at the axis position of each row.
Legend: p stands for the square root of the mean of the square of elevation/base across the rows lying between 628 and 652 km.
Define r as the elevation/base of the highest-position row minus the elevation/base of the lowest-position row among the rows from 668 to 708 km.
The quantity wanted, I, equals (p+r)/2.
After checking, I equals 0.514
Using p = 1.00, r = 0.023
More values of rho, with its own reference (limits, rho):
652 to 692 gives 0.0082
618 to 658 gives 0.0032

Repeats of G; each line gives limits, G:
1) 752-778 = -0.0004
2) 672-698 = -0.0004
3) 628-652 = -0.0012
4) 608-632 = 0.0006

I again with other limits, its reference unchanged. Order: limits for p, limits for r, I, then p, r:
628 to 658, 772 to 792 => 0.507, 1.00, 0.012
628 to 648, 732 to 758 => 0.501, 1.01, -0.005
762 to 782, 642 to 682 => 0.493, 1.00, -0.014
